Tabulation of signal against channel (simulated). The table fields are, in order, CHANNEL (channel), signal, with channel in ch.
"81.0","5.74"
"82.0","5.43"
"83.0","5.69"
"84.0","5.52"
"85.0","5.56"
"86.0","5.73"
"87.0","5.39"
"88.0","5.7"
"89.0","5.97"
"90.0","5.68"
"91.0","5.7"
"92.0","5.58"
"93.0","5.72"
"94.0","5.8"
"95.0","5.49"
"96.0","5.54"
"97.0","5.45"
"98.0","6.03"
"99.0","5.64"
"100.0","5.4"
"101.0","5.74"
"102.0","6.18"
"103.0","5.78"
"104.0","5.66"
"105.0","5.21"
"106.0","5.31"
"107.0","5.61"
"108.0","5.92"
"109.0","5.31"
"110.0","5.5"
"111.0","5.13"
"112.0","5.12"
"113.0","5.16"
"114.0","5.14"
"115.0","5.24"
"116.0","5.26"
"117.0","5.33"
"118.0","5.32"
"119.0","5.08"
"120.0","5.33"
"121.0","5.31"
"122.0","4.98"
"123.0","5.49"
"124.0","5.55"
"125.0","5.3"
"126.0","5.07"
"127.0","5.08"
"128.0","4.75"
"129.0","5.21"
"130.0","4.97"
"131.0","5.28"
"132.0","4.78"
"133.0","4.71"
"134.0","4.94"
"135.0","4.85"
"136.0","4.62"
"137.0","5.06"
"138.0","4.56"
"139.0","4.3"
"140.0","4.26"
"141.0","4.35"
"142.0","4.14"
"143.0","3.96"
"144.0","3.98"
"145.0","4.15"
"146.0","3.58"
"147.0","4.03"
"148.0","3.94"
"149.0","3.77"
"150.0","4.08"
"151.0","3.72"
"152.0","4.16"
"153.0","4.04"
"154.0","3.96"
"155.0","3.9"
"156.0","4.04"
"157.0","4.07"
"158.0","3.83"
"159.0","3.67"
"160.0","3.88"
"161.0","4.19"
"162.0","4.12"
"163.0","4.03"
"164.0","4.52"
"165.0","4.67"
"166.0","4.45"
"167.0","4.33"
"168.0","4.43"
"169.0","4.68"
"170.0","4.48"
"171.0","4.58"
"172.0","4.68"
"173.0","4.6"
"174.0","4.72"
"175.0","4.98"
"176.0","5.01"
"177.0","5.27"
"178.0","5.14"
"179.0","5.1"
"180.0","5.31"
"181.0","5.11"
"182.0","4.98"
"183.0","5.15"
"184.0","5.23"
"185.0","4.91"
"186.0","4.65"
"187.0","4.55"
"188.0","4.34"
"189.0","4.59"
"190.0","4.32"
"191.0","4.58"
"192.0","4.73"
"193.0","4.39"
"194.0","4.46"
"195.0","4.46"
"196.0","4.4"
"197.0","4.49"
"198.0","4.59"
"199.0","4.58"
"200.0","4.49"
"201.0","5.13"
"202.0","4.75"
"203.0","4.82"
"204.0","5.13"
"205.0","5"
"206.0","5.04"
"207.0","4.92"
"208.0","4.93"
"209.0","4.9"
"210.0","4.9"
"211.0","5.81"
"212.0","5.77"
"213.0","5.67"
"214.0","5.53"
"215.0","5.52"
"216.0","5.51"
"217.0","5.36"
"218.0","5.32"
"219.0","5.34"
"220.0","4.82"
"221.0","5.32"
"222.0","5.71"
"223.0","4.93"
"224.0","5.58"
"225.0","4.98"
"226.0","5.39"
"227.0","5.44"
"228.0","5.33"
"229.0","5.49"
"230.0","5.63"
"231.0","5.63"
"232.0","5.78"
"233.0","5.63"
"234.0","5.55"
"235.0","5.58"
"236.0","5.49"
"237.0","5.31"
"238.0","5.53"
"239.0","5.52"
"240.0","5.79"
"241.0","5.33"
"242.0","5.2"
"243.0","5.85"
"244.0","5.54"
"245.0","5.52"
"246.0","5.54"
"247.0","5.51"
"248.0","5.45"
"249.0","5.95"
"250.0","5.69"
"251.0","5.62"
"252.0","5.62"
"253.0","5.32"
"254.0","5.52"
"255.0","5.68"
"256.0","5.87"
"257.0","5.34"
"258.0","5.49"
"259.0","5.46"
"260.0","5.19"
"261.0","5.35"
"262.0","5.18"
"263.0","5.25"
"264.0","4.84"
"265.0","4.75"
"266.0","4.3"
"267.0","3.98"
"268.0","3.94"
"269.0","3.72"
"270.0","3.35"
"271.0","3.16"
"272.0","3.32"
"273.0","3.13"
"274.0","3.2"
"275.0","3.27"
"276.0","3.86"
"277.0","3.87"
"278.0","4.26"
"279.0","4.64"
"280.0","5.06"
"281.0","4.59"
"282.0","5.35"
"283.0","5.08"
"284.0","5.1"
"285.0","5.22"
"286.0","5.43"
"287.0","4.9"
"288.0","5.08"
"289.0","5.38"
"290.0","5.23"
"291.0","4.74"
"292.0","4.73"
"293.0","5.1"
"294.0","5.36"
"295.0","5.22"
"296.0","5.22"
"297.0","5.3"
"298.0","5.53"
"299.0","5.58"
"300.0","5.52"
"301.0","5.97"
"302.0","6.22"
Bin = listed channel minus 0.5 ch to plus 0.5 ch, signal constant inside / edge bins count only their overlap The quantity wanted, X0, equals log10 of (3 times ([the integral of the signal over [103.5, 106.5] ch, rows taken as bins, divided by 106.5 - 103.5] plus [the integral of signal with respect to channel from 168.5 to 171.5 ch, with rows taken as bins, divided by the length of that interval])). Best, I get 1.48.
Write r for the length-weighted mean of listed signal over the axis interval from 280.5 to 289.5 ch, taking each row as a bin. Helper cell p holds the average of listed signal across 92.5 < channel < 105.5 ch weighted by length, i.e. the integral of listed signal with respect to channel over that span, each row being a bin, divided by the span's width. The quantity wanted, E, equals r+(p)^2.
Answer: 37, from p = 5.7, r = 5.1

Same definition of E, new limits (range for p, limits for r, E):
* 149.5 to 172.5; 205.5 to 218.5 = 23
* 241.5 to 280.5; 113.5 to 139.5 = 28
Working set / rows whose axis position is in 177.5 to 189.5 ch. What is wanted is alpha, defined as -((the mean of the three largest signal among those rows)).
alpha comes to -5.2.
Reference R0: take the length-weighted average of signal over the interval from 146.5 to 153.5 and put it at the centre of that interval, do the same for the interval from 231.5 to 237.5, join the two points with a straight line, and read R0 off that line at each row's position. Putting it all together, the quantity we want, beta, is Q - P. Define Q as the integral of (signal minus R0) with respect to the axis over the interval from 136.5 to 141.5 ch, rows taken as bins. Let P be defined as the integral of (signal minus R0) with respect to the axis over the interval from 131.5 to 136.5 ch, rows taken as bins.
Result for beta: -1.8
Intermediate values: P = 5.6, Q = 3.8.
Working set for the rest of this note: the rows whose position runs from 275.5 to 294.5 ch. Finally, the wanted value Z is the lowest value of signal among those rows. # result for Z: 3.86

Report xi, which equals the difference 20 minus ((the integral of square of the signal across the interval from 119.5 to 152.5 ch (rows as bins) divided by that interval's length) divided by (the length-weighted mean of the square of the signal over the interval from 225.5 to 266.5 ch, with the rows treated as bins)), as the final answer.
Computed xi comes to 19.27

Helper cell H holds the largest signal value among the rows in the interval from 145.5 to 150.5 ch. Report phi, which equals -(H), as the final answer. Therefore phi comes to -4.1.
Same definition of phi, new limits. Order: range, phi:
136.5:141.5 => -5.1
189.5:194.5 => -4.7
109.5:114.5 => -5.5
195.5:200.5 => -4.6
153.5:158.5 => -4.1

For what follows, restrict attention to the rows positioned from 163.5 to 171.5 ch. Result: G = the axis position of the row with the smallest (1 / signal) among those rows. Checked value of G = 169.0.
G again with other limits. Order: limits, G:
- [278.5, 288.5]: 286.0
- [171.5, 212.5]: 211.0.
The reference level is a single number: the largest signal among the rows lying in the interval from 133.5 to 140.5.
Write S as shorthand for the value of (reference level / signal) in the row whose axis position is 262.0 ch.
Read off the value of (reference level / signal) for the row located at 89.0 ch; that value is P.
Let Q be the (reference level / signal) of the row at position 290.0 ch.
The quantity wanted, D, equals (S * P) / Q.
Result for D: 0.86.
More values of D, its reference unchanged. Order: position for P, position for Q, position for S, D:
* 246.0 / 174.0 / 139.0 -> 1.00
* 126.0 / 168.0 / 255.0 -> 0.78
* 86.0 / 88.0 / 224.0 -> 0.90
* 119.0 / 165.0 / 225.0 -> 0.93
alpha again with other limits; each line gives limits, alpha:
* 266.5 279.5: -4.3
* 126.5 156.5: -5.2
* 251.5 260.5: -5.7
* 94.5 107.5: -6.0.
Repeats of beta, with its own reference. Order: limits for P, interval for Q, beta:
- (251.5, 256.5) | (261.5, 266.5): -4.6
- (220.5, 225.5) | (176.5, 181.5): 3.6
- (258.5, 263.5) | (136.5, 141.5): 7.6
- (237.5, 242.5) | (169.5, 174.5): 2.1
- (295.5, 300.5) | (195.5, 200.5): 4.8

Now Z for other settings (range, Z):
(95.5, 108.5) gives 5.21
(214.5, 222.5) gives 4.82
